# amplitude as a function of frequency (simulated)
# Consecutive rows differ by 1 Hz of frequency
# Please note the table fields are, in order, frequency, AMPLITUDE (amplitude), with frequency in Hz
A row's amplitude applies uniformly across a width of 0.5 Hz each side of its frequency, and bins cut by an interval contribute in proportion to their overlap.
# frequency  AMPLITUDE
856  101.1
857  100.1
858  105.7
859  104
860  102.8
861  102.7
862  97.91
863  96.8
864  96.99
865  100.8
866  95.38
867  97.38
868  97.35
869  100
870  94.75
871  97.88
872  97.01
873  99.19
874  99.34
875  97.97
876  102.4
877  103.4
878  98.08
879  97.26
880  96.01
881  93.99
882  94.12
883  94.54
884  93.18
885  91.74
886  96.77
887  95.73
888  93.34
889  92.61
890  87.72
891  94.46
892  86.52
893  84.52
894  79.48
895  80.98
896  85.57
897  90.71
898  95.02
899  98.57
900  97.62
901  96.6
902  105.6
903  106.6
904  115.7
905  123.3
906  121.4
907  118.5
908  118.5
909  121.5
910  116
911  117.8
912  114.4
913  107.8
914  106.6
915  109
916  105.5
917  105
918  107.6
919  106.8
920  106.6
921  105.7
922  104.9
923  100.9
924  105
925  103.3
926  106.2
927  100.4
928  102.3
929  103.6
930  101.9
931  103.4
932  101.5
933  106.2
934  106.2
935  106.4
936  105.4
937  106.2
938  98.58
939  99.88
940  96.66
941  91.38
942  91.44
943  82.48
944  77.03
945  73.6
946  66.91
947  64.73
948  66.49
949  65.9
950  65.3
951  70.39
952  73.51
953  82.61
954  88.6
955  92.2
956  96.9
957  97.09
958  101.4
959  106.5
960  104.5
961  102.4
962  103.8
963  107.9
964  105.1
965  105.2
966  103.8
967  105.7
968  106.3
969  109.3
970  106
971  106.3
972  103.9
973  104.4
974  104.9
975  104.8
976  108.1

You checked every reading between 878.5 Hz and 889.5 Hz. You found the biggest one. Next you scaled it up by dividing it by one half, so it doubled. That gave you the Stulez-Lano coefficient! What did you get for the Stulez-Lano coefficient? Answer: 195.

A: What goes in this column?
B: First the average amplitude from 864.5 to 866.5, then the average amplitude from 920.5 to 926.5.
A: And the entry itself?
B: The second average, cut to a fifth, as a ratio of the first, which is 0.213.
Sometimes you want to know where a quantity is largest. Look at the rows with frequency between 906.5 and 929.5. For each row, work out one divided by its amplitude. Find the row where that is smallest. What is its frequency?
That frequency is 909 Hz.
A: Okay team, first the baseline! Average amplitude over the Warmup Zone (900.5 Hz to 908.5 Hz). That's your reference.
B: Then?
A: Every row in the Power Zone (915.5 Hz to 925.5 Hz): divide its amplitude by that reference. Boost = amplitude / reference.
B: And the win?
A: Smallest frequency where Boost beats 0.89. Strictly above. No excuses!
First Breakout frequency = 916 Hz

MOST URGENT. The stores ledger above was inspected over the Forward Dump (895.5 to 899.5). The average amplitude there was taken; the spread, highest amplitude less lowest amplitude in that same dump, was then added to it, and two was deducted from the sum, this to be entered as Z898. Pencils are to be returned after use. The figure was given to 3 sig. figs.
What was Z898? 103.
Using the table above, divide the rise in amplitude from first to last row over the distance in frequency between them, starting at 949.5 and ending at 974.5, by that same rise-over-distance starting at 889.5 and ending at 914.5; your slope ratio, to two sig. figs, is 2.1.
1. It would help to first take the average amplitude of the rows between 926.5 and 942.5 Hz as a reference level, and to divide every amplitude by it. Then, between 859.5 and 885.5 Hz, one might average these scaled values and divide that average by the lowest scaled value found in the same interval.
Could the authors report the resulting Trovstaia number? 1.1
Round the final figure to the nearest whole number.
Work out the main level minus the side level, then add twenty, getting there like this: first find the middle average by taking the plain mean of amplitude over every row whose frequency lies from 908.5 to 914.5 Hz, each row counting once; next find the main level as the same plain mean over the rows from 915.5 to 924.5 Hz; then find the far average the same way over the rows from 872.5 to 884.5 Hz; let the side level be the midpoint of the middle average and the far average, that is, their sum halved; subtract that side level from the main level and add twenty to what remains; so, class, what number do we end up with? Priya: 20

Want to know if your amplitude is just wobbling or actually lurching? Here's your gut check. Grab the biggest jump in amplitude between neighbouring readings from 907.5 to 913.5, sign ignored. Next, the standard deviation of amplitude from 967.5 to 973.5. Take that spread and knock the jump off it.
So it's -5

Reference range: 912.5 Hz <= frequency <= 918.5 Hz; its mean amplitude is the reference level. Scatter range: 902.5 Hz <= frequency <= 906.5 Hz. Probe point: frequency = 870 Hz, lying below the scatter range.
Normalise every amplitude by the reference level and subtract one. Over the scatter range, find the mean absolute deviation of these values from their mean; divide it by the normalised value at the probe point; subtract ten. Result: -10.5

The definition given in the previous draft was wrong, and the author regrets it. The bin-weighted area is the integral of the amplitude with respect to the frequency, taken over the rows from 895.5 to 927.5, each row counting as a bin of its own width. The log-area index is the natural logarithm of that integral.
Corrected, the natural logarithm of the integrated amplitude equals 8.14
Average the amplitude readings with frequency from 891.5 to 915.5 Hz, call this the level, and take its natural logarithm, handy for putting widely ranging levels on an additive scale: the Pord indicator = 4.65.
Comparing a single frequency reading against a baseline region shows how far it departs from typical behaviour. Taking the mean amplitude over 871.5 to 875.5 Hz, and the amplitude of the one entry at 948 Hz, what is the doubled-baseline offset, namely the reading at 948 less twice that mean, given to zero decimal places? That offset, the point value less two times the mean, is -130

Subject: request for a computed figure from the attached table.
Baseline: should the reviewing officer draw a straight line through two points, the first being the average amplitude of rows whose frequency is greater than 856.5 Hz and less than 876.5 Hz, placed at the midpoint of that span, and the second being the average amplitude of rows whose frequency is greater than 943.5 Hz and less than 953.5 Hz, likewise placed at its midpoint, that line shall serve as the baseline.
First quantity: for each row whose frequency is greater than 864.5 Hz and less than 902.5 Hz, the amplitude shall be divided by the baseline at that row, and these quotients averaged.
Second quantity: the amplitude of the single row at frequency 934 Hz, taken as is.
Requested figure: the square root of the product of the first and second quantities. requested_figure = 10.4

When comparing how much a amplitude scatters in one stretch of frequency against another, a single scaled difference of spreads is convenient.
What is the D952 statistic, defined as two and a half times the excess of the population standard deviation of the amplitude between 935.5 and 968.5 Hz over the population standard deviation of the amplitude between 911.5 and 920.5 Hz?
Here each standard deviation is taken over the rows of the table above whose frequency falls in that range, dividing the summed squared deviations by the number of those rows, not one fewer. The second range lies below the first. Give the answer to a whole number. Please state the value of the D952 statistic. 31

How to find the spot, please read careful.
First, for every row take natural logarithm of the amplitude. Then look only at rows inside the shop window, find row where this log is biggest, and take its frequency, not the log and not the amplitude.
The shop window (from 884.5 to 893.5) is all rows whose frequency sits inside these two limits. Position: 886 Hz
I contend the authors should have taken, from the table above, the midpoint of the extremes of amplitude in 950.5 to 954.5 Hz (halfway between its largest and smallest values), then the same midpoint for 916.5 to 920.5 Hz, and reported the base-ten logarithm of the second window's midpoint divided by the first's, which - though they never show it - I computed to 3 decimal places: 0.126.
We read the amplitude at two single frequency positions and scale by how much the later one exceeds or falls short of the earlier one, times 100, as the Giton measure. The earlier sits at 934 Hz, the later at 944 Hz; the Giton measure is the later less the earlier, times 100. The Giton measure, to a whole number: -2917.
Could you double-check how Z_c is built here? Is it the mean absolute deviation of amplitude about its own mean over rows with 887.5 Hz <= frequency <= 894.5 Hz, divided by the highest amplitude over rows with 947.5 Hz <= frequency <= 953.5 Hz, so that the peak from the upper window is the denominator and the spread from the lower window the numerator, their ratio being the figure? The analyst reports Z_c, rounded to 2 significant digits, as 0.053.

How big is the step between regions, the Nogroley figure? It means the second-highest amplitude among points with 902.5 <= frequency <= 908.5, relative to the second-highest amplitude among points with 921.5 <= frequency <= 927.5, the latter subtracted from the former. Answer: 16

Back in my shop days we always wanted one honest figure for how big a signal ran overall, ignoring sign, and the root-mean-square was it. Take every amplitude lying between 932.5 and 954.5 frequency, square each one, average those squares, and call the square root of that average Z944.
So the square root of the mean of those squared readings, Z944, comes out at 87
